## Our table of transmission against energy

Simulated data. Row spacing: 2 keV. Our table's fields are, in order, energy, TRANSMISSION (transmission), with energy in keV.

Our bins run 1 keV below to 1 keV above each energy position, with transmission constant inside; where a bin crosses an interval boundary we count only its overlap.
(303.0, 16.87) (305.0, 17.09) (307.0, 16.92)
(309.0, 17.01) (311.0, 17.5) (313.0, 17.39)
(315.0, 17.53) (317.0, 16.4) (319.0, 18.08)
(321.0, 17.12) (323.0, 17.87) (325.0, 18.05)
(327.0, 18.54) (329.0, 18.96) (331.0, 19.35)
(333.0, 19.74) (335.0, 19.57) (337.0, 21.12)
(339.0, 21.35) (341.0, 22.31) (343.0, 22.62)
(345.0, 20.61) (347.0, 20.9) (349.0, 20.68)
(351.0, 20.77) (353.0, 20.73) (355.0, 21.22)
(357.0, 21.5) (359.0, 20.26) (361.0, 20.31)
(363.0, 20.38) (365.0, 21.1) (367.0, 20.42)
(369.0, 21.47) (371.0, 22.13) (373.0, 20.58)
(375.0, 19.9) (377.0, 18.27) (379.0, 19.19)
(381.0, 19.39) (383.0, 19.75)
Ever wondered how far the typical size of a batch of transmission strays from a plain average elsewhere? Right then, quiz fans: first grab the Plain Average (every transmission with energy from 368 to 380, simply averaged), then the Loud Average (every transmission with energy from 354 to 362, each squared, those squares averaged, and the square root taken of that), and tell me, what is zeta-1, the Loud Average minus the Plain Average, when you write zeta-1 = 0.6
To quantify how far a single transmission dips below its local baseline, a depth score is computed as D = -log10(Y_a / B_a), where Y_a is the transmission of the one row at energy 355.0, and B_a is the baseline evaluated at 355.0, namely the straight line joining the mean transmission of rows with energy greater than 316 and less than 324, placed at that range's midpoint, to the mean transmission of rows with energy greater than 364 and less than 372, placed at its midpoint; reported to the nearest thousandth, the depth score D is -0.021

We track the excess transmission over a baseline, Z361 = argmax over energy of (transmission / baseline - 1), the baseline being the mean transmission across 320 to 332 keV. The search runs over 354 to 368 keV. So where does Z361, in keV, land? 357.0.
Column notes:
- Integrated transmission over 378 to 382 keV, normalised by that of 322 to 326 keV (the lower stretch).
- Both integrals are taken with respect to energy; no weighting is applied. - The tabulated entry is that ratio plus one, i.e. 2.07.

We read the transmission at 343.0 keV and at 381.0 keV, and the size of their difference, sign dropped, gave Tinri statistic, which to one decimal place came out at 3.2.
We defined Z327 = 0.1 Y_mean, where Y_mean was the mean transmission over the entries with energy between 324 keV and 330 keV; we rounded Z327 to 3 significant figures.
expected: 1.85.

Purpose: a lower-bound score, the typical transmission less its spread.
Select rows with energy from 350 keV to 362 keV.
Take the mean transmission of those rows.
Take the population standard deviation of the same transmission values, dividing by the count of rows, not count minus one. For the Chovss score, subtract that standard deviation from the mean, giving 20.4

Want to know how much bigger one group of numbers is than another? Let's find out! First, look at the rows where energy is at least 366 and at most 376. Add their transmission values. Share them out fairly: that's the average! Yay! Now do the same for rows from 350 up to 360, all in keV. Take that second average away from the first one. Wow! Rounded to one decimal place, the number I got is 0.0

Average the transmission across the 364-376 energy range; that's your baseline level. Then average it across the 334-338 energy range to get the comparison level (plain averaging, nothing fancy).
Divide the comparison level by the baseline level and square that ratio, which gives 0.94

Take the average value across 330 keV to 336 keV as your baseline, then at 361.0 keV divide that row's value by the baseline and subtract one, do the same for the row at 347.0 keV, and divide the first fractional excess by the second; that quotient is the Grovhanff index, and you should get 0.6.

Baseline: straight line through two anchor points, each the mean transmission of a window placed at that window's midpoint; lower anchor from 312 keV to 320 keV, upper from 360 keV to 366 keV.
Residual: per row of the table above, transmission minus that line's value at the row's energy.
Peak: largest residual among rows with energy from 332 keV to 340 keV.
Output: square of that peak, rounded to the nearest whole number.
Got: 6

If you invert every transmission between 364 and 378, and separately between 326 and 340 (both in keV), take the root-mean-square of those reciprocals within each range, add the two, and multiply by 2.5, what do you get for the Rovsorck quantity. 0.249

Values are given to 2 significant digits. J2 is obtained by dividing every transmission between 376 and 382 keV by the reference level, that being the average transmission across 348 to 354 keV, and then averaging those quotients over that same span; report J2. 0.91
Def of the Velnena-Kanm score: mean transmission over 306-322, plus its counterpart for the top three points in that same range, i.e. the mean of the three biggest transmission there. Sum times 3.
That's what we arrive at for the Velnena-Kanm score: 105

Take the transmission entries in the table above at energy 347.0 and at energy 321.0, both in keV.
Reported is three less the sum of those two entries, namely -35.0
